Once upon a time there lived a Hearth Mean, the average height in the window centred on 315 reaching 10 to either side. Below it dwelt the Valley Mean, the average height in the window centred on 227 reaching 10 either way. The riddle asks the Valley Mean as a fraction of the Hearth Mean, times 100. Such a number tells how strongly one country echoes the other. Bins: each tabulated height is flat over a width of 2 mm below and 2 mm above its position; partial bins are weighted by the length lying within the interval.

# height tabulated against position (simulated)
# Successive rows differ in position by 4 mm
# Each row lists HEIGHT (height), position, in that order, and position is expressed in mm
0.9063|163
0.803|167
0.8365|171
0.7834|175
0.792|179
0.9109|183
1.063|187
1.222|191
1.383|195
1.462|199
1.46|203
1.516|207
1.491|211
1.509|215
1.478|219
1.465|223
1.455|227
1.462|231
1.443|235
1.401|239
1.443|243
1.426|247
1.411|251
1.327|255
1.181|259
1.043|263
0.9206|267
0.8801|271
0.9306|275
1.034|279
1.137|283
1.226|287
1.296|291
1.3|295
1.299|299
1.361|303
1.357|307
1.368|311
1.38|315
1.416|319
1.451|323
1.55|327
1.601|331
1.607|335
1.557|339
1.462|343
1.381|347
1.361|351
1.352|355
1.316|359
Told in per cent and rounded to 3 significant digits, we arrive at 105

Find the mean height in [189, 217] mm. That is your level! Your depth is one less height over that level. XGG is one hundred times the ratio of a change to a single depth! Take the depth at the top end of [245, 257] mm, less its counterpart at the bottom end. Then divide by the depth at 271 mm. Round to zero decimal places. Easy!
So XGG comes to 18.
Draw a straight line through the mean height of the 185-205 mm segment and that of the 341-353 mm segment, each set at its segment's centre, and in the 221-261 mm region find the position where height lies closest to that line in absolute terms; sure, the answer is 255 mm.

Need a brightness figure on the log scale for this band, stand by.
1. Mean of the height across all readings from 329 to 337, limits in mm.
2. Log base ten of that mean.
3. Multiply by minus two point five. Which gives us -0.5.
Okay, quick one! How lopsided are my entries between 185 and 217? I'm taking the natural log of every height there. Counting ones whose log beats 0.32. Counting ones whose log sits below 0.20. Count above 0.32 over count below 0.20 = 6.0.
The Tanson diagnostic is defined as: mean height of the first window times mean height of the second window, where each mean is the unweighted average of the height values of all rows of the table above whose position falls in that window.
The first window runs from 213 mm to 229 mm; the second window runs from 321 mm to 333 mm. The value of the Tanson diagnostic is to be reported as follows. 2.3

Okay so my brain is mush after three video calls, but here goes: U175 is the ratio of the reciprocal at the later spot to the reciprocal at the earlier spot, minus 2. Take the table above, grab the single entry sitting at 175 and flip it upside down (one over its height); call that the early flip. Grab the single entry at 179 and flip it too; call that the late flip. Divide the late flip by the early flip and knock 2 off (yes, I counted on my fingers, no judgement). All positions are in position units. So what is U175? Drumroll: -1.01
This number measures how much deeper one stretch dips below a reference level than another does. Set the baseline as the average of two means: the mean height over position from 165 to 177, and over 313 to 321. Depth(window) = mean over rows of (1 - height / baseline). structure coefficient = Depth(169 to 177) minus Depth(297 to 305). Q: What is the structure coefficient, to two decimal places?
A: 0.47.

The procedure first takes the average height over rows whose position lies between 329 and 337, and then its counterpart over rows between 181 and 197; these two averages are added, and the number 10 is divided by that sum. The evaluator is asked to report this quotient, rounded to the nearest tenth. 3.6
